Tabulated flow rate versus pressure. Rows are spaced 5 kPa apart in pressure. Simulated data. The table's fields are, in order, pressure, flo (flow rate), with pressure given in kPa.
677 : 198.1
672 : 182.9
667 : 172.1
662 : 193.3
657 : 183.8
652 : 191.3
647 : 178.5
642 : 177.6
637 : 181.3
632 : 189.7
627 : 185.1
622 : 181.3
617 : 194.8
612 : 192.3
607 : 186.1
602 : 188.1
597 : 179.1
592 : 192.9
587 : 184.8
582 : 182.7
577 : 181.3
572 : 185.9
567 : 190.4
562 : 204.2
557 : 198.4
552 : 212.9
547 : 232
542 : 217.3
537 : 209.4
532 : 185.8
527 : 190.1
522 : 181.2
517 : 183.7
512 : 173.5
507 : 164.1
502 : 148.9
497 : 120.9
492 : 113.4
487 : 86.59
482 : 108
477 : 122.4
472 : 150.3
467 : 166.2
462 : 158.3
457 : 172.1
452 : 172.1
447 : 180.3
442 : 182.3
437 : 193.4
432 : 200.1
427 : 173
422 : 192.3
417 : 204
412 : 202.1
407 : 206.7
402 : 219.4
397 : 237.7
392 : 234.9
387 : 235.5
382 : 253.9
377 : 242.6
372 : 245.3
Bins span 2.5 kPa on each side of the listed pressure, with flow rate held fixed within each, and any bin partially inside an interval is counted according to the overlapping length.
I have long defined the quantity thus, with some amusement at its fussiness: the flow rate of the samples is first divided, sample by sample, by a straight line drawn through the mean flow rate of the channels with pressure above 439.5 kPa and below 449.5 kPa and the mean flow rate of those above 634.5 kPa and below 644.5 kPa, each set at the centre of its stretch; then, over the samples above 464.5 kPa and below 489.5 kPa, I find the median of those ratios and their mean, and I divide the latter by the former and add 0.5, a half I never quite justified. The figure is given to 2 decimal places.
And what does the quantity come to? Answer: 1.54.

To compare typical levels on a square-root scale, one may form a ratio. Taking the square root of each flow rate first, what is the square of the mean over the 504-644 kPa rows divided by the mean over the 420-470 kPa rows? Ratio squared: 1.06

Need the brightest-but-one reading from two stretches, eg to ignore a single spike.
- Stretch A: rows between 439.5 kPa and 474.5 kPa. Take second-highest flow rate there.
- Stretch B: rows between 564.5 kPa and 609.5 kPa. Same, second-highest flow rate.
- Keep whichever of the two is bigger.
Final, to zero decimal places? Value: 190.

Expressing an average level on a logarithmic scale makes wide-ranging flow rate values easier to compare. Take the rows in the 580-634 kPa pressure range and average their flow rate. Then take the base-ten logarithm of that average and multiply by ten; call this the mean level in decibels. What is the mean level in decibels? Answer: 22.7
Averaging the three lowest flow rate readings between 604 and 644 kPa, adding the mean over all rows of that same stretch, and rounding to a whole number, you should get 366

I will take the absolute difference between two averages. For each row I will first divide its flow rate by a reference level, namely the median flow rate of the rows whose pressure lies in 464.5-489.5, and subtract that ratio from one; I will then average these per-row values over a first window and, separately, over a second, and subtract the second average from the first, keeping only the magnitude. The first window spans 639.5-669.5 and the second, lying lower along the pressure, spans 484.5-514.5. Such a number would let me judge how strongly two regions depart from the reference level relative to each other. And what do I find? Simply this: 0.39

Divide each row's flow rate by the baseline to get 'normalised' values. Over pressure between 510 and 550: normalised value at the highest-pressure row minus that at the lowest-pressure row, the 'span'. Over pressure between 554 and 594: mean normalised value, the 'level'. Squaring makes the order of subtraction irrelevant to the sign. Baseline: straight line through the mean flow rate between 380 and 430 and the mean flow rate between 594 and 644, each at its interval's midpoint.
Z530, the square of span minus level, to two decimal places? 0.45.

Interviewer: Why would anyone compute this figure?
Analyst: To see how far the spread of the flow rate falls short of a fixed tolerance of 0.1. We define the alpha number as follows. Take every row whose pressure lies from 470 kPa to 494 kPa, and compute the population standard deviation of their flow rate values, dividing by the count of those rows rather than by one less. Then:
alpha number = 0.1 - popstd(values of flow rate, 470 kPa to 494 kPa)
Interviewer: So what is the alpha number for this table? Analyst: -21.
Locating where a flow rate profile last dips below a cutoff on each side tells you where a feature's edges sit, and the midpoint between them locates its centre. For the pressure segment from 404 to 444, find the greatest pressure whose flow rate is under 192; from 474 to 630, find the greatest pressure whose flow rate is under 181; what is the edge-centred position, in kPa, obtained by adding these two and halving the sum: 519.5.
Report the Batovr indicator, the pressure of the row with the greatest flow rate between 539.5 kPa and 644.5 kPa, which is 547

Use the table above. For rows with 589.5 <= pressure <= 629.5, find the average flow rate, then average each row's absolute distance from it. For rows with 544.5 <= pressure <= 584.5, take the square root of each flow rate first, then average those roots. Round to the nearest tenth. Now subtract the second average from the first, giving -9.5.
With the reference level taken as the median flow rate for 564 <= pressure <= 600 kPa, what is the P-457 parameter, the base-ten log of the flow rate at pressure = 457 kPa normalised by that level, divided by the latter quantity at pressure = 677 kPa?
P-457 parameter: -1.0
